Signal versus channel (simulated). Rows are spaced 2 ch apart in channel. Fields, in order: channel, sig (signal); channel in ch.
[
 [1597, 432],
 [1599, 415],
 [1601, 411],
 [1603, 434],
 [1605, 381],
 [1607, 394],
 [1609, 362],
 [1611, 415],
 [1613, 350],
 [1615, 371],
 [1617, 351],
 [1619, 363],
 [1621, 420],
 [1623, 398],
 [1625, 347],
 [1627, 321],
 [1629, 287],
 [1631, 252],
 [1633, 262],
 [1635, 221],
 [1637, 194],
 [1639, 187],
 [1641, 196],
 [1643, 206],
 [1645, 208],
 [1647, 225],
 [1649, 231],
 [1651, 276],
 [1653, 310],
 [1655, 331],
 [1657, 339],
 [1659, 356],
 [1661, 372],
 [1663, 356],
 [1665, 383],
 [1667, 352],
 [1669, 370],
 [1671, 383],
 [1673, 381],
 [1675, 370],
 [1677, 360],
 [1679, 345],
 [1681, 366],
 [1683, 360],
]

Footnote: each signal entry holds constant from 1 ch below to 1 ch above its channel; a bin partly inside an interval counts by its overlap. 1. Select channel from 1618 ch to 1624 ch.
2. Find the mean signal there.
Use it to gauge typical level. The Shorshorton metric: 394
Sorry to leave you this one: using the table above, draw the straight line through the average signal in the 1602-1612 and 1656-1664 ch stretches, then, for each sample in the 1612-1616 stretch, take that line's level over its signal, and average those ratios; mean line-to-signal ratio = 1.09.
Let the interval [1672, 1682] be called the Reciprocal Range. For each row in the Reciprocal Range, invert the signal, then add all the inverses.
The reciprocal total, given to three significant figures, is 0.0137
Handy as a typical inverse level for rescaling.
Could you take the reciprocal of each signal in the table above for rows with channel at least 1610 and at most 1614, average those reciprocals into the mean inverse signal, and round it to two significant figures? 0.0026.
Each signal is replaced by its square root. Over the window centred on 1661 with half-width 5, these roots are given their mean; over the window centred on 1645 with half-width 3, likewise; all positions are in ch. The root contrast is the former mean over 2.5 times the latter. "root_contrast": 0.52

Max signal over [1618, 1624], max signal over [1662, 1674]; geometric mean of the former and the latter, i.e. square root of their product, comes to 401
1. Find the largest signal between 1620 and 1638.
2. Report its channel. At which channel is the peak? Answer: 1621 ch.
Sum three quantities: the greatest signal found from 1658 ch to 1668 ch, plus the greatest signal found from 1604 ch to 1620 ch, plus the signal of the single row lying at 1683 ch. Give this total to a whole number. 1158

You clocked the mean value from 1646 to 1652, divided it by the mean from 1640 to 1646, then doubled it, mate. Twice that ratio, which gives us 2.40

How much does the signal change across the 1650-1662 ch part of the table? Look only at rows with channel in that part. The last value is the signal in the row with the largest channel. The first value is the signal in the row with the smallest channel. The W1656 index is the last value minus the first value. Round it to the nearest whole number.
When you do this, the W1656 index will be 96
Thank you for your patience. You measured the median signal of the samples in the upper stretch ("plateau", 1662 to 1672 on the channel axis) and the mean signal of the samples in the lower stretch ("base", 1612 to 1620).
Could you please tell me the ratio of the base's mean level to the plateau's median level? 0.97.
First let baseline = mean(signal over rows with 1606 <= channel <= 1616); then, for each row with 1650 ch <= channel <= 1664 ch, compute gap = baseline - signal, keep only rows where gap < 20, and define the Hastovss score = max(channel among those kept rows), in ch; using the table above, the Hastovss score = 1661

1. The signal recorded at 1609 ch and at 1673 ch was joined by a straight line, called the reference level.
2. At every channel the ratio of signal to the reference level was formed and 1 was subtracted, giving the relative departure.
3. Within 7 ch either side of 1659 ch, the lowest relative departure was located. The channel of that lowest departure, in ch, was 1653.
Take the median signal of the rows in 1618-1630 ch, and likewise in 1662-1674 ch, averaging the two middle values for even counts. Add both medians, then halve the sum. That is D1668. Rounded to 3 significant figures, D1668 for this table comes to 365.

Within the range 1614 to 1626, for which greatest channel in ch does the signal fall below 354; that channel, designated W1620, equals 1625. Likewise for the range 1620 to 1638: 1637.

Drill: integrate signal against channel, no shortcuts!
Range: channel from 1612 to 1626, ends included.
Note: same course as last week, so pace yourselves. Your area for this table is 5200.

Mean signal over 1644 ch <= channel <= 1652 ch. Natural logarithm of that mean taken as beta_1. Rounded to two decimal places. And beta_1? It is 5.46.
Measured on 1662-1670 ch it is 5.90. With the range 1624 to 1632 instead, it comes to 5.71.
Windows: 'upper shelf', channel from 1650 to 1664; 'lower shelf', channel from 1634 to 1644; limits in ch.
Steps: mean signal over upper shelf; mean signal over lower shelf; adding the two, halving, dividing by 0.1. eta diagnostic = 2675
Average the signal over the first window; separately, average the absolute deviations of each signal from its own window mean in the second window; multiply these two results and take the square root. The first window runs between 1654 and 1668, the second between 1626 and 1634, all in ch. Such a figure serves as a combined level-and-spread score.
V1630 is 91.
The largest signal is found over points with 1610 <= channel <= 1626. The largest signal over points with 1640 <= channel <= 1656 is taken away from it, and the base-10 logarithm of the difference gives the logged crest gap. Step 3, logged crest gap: 1.95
